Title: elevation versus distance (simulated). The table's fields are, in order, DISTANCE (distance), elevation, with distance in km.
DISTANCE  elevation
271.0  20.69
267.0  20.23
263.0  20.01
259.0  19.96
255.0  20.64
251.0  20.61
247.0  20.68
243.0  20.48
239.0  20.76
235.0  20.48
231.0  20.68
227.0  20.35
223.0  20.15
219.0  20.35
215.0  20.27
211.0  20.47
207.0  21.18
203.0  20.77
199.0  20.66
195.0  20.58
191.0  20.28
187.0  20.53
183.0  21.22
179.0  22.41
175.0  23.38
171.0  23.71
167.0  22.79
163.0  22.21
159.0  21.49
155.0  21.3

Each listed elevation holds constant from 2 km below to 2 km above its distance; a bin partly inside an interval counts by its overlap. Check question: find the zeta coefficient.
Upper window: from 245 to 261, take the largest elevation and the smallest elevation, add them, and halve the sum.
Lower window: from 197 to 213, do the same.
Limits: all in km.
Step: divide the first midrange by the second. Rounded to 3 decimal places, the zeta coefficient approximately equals 0.976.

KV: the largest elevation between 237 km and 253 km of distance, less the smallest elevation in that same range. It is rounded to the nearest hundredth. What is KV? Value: 0.28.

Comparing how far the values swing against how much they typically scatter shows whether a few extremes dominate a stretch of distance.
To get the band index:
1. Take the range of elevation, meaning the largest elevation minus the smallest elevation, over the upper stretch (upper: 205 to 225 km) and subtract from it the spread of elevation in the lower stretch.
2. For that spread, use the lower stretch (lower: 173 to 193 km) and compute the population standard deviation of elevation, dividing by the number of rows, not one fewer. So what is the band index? -0.14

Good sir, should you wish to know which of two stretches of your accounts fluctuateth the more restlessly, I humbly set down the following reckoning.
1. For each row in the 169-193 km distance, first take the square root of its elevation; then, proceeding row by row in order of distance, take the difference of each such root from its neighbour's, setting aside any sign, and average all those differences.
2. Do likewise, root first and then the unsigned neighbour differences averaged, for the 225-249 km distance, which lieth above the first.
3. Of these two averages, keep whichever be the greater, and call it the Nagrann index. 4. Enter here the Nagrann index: 0.073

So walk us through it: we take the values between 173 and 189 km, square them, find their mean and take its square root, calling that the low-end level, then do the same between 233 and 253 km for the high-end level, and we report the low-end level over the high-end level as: 1.06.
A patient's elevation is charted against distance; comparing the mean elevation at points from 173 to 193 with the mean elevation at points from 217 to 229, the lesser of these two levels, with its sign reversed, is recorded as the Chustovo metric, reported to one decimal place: -20.3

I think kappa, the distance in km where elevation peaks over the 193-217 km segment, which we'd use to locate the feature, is 207.0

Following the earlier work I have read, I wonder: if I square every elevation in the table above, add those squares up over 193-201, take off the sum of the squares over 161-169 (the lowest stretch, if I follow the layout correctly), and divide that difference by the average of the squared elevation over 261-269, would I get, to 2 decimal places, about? -0.40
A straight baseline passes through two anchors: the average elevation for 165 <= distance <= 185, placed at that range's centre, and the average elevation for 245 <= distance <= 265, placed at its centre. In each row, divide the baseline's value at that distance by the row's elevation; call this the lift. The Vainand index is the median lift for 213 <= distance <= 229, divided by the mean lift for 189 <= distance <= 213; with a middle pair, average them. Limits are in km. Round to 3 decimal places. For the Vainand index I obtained 0.993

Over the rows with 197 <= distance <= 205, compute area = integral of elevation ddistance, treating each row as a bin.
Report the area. 165.7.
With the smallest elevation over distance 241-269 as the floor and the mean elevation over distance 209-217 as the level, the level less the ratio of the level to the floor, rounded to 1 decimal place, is 19.3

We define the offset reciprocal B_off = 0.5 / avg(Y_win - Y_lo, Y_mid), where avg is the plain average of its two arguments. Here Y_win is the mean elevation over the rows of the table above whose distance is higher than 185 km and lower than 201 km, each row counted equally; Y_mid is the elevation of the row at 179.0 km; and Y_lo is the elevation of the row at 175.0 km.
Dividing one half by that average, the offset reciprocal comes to 0.0512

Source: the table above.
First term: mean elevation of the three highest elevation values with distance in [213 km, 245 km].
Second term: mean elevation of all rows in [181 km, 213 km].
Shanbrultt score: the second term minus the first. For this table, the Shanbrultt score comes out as 0.1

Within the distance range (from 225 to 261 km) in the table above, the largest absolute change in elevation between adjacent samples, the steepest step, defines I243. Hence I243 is 0.68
